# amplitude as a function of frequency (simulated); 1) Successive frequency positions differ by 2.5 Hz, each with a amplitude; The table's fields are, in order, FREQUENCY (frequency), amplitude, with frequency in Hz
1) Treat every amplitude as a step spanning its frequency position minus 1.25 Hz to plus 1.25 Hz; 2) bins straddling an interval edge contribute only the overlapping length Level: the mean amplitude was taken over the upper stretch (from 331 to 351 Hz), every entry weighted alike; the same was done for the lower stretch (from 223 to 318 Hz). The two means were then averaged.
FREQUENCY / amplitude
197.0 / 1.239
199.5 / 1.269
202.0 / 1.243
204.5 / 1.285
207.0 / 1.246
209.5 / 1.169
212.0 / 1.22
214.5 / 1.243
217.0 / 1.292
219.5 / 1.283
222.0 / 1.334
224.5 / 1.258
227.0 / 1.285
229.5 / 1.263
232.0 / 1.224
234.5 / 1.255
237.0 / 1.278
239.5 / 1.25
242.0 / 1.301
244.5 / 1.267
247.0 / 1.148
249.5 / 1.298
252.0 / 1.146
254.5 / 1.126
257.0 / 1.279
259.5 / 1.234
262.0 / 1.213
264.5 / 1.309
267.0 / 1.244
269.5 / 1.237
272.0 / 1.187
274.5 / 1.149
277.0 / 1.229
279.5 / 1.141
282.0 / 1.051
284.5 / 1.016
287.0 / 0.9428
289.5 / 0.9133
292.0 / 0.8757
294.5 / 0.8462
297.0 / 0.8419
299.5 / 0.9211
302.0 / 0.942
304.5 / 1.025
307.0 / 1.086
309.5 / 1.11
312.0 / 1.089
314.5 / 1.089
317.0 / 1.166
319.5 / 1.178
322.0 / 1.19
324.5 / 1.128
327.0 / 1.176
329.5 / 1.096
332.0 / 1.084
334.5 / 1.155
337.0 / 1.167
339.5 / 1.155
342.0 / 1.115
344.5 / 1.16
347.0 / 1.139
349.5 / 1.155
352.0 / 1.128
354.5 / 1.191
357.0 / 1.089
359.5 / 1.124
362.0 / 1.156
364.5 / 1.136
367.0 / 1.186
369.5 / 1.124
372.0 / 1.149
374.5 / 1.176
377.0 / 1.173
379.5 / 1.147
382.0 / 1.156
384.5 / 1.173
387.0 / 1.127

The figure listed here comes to 1.14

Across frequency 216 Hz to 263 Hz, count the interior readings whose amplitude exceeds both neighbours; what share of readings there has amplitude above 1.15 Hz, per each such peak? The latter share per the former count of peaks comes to 0.14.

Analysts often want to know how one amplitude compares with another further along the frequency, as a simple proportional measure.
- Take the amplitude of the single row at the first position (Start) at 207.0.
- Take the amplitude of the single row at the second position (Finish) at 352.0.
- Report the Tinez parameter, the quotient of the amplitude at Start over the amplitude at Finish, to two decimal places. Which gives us 1.10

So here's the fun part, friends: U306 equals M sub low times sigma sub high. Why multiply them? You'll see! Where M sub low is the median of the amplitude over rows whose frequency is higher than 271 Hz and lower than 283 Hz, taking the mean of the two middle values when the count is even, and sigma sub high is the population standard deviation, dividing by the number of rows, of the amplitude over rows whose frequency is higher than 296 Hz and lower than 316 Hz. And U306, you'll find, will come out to 0.11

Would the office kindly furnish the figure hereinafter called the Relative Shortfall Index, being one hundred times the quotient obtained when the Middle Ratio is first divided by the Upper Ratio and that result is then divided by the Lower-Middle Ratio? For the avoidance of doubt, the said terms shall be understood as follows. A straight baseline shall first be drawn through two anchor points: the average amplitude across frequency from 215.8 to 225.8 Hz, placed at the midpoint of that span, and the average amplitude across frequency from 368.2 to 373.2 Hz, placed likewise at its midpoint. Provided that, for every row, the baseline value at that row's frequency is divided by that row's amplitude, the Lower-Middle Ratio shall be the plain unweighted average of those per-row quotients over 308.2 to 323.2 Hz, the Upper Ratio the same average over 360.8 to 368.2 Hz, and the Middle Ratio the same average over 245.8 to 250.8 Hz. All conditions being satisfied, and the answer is 100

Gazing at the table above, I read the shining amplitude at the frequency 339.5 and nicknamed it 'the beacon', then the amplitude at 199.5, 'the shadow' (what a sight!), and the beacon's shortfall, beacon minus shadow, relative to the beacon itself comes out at -0.10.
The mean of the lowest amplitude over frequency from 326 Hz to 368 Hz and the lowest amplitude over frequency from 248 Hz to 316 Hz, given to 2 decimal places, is 0.96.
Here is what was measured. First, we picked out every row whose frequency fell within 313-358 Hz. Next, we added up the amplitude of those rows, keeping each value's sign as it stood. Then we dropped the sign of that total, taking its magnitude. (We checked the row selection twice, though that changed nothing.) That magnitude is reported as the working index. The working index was 21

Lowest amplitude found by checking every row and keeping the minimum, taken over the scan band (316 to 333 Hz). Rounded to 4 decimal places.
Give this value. 1.0840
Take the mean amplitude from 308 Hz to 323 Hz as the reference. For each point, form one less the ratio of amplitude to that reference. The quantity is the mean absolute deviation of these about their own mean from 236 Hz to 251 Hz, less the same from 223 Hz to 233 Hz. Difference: 0.02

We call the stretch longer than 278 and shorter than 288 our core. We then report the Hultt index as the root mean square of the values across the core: 1.04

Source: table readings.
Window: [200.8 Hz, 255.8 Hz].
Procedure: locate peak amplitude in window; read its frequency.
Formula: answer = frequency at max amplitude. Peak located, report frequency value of 222.0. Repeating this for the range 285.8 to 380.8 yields 354.5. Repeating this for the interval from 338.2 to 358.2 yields 354.5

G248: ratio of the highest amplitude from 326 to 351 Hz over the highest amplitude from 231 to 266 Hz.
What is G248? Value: 0.898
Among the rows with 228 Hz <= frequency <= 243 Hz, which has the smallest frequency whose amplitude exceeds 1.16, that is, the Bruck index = 229.5 Hz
